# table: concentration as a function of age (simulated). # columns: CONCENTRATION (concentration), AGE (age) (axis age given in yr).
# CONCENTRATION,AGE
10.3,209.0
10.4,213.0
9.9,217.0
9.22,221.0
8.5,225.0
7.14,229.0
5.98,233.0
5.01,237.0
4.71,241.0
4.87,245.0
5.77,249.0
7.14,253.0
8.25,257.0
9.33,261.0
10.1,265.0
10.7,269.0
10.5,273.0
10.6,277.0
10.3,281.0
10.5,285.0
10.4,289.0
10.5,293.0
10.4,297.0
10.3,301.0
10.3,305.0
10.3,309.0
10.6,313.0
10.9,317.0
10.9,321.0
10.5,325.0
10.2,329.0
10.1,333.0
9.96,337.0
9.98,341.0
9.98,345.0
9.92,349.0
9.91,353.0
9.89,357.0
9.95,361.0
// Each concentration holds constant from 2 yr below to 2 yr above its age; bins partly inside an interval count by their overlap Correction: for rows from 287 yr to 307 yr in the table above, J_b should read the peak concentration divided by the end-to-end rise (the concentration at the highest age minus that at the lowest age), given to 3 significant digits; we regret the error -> -105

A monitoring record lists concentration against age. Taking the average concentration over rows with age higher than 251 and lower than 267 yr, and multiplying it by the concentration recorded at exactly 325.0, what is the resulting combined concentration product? 91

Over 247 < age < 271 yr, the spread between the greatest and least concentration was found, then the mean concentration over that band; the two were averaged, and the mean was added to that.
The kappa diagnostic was 15.3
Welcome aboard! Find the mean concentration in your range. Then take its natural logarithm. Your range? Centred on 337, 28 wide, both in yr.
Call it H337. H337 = 2.31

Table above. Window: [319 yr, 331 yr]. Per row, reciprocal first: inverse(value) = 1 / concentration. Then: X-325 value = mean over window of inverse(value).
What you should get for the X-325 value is 0.095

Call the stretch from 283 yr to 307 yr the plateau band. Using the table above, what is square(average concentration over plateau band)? 108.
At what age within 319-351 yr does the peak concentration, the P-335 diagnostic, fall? 321.0 yr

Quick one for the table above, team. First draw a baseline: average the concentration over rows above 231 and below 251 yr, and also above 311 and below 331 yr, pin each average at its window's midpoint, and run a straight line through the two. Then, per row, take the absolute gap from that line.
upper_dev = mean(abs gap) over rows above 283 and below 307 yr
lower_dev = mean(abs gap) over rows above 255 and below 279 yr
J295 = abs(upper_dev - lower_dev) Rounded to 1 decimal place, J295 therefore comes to 1.4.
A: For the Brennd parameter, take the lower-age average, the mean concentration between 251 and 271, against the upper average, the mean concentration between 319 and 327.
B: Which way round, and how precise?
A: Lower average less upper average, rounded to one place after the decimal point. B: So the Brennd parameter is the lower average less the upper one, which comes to -1.6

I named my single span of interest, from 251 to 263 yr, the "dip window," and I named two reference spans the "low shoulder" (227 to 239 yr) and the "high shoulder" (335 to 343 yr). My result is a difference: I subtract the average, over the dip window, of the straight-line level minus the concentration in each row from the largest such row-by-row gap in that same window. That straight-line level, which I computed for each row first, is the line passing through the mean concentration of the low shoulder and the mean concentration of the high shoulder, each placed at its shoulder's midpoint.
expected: 1.0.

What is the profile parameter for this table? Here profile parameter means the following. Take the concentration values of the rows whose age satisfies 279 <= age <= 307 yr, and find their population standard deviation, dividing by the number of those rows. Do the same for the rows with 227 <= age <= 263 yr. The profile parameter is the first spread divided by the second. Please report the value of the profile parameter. 0.05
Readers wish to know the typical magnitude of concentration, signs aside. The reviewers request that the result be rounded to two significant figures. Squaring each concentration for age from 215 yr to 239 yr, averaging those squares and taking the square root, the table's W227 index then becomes 7.8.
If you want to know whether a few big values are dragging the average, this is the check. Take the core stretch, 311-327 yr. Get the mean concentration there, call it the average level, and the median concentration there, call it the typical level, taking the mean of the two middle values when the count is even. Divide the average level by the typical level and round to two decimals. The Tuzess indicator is 1.00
